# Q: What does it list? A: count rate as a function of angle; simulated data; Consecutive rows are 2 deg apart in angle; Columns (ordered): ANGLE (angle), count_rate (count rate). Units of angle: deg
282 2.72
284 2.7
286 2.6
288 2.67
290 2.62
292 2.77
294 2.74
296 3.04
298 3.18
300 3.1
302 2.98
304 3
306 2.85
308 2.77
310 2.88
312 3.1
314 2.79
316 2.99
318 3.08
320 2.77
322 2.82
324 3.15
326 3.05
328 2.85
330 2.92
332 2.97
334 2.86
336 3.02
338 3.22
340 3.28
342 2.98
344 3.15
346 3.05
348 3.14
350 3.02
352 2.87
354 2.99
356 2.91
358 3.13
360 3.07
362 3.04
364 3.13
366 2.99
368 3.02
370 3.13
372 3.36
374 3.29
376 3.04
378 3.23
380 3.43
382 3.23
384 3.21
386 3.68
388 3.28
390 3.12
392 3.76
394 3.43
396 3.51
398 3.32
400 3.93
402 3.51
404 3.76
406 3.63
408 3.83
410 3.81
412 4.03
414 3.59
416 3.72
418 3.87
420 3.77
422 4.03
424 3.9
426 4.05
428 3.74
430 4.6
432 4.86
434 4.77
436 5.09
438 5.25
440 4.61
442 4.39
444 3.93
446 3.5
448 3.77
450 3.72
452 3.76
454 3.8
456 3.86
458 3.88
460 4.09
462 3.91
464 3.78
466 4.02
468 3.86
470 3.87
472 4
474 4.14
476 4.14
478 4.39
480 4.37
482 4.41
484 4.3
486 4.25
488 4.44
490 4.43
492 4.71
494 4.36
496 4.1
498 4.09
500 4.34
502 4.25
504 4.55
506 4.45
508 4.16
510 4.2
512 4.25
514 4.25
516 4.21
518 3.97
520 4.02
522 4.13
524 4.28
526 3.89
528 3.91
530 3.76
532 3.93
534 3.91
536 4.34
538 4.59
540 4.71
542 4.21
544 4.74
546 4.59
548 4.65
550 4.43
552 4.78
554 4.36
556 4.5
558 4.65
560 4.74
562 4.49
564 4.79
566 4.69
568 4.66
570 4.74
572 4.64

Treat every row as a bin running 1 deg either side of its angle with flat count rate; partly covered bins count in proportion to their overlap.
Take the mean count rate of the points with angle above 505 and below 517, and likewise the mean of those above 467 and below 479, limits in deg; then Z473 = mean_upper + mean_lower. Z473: 8.3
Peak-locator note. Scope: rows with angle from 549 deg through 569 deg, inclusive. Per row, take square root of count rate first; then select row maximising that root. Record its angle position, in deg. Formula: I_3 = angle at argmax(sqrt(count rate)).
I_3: 564 deg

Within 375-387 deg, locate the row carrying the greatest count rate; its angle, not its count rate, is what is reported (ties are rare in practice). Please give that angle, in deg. 386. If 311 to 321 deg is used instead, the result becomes 312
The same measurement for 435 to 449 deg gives 438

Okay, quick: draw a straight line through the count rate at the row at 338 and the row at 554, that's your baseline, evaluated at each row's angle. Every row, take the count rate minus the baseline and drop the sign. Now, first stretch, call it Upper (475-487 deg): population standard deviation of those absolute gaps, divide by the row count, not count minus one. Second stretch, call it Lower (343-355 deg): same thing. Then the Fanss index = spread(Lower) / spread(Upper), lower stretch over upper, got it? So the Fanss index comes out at 1.2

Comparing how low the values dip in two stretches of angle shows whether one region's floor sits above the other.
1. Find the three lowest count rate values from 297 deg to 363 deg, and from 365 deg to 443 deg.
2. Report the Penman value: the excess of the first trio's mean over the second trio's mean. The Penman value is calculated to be -0.24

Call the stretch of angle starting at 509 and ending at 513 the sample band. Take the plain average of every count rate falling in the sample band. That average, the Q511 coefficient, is 4.2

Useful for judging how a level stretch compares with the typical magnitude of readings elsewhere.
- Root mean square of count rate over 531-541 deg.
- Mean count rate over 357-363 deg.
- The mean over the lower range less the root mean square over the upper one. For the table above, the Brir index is -1.2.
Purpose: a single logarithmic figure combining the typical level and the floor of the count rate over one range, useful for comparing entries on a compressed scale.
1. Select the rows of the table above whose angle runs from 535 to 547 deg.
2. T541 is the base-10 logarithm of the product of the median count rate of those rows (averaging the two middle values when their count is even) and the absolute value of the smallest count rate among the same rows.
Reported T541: 1.29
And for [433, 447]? 1.21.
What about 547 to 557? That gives 1.29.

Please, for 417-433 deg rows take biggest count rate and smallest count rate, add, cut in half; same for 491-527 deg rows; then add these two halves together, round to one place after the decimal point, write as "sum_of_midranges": 8.6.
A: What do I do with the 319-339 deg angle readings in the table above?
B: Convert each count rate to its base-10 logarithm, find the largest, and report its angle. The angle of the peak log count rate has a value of 338 deg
